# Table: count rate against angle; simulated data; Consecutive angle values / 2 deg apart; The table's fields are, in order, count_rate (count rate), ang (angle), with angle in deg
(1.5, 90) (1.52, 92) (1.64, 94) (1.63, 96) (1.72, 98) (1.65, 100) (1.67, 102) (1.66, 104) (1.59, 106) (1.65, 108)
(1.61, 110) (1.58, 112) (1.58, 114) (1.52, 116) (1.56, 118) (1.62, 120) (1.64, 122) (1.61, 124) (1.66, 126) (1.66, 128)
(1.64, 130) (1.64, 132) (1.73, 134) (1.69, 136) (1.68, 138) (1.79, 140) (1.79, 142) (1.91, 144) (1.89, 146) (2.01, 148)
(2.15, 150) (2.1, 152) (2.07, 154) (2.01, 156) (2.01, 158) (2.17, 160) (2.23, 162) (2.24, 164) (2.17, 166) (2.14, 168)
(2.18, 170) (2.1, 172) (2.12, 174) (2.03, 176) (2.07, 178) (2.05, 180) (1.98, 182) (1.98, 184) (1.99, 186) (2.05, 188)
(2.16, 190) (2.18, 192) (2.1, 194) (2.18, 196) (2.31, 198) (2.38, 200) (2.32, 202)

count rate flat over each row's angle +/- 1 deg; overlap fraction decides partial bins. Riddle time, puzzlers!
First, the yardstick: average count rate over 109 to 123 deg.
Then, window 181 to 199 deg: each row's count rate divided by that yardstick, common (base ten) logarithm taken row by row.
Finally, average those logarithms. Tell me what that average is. 0.122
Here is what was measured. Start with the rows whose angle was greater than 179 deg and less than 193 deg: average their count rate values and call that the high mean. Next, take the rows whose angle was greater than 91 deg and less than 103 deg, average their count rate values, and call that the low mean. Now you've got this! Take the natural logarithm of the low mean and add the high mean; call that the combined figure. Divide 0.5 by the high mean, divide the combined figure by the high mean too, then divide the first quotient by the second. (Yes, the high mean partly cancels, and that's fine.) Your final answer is 0.196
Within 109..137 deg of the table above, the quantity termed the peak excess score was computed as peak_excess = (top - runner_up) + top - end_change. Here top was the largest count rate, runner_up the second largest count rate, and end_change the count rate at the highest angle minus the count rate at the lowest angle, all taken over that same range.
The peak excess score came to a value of 1.69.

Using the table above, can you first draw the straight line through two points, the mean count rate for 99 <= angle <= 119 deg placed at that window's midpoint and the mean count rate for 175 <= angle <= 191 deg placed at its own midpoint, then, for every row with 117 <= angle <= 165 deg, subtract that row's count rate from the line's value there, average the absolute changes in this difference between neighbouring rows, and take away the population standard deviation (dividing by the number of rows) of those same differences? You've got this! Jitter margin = -0.092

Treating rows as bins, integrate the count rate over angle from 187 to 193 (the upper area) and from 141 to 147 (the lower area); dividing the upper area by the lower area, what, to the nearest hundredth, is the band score 1.14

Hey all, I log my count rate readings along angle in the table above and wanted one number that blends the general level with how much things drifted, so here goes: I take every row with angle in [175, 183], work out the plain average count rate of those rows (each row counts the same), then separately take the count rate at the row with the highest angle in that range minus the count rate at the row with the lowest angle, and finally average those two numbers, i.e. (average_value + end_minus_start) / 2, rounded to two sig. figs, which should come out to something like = 0.99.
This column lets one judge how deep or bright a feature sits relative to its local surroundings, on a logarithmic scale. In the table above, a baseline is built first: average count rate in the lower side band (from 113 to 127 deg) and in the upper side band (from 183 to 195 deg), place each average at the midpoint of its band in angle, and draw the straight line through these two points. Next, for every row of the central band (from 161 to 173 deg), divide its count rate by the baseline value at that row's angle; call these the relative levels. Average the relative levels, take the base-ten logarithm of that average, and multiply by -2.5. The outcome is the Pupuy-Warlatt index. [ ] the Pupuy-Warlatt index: -0.13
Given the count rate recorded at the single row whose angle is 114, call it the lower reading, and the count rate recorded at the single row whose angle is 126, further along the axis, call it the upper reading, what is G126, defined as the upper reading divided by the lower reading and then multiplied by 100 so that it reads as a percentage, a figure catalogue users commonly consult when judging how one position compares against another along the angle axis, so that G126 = 105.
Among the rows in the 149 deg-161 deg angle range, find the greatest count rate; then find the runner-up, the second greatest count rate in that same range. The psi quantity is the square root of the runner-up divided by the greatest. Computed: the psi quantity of 0.995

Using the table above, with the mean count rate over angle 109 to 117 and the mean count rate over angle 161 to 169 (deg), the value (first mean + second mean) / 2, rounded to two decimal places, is 1.88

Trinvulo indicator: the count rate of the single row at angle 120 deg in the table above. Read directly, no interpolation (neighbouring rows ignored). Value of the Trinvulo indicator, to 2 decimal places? 1.62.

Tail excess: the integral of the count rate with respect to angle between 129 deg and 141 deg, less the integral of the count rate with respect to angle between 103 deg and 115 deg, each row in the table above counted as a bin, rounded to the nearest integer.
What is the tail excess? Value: 1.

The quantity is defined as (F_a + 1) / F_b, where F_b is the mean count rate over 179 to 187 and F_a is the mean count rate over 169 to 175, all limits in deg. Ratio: 1.57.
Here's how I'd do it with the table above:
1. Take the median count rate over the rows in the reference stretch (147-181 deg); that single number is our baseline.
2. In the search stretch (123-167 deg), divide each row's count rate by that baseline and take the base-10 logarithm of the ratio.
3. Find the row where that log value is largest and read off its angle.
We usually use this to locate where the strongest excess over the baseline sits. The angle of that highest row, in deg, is 164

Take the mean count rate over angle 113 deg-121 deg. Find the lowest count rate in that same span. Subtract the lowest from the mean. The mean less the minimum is 0.050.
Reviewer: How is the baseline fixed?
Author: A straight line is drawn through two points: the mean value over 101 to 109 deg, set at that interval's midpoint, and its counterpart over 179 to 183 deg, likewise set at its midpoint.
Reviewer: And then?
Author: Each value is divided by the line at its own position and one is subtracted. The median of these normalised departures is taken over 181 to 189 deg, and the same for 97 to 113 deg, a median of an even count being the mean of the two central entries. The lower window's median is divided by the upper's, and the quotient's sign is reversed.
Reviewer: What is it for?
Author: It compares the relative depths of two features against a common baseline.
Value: 0.2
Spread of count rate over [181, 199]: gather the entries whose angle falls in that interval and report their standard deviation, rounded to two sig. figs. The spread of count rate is 0.11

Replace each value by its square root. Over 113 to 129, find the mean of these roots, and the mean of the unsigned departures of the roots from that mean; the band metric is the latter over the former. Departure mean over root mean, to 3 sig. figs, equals 0.0124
